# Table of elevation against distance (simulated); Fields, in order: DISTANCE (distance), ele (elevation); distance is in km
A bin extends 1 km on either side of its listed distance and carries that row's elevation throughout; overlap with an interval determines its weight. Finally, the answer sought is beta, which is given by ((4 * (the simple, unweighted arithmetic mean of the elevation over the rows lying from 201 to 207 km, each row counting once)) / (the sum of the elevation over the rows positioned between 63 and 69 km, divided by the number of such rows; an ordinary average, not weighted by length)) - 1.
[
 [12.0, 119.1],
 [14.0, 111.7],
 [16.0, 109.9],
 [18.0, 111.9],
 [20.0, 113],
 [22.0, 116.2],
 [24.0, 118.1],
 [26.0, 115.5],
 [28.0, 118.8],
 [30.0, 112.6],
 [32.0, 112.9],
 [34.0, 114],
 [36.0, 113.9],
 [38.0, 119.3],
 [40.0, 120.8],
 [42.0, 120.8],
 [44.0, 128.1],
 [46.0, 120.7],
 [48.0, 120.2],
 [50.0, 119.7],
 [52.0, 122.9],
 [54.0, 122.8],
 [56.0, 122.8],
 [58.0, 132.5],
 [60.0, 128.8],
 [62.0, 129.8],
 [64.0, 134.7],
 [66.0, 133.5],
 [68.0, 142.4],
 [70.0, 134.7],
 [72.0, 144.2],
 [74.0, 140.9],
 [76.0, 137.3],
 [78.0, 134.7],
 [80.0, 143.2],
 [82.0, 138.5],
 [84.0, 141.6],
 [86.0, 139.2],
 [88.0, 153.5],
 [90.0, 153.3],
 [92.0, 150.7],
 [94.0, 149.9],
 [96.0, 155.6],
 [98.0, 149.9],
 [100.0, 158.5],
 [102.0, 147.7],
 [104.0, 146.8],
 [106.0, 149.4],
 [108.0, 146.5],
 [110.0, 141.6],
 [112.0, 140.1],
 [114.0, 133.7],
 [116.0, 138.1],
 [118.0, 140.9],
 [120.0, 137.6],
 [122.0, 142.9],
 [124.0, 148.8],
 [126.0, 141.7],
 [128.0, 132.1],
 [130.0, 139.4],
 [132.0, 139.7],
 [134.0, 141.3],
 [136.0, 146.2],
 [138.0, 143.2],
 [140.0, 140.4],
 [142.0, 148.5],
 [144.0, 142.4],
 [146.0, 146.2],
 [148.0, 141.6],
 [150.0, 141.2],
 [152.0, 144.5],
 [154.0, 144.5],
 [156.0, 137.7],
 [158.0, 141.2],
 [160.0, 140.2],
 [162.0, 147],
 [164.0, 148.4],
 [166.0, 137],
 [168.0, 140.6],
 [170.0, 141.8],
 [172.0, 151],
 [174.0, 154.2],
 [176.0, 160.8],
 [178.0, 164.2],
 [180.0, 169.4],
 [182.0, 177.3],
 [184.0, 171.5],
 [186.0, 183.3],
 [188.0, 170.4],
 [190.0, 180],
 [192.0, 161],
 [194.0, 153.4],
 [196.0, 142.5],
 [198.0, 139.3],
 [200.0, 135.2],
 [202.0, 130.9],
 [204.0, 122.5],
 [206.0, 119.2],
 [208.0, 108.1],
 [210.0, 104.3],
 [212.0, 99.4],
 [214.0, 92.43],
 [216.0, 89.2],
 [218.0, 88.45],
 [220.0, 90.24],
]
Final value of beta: 2.6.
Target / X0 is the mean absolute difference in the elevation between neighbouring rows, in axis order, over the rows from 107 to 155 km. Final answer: 4.2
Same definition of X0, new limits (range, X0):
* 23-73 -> 3.6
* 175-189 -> 7.8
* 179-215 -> 8.0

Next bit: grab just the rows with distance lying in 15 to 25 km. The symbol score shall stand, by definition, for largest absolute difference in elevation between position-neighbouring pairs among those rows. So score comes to 3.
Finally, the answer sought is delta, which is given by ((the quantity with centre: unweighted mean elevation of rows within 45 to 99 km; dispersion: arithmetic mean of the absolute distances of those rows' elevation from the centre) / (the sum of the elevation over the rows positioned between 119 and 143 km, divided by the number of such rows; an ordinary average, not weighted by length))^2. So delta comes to 0.0041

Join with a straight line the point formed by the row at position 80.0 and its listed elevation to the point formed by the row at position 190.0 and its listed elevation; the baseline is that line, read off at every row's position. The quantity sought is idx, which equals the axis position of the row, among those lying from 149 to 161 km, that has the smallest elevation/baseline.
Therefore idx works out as 156.0 km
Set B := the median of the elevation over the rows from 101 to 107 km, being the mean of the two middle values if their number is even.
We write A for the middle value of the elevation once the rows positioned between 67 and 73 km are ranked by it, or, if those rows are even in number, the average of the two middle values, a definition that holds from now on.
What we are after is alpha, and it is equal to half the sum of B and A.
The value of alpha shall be 145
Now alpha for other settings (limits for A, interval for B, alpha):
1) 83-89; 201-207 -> 132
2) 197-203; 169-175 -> 143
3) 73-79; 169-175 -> 144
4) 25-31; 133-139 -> 129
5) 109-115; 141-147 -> 143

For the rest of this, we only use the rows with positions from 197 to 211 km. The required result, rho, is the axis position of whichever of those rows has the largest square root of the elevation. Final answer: 198.0 km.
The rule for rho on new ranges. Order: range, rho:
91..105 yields 100.0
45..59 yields 58.0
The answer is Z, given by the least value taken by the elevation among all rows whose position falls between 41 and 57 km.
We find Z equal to 119.7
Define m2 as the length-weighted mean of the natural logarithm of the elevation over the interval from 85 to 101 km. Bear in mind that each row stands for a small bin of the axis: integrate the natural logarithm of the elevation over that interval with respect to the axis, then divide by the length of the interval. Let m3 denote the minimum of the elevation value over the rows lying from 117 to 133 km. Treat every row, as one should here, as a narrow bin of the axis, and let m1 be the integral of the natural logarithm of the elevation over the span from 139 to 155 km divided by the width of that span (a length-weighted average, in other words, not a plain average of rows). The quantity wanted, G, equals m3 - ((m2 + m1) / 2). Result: 127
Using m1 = 4.97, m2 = 5.02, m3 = 132.1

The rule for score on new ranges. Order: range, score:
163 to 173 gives 11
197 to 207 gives 8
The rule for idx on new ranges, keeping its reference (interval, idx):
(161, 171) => 166.0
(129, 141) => 140.0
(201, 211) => 210.0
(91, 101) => 98.0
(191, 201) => 200.0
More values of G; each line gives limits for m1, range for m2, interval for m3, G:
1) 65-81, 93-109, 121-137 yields 127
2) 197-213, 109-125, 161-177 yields 132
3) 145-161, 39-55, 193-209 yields 103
